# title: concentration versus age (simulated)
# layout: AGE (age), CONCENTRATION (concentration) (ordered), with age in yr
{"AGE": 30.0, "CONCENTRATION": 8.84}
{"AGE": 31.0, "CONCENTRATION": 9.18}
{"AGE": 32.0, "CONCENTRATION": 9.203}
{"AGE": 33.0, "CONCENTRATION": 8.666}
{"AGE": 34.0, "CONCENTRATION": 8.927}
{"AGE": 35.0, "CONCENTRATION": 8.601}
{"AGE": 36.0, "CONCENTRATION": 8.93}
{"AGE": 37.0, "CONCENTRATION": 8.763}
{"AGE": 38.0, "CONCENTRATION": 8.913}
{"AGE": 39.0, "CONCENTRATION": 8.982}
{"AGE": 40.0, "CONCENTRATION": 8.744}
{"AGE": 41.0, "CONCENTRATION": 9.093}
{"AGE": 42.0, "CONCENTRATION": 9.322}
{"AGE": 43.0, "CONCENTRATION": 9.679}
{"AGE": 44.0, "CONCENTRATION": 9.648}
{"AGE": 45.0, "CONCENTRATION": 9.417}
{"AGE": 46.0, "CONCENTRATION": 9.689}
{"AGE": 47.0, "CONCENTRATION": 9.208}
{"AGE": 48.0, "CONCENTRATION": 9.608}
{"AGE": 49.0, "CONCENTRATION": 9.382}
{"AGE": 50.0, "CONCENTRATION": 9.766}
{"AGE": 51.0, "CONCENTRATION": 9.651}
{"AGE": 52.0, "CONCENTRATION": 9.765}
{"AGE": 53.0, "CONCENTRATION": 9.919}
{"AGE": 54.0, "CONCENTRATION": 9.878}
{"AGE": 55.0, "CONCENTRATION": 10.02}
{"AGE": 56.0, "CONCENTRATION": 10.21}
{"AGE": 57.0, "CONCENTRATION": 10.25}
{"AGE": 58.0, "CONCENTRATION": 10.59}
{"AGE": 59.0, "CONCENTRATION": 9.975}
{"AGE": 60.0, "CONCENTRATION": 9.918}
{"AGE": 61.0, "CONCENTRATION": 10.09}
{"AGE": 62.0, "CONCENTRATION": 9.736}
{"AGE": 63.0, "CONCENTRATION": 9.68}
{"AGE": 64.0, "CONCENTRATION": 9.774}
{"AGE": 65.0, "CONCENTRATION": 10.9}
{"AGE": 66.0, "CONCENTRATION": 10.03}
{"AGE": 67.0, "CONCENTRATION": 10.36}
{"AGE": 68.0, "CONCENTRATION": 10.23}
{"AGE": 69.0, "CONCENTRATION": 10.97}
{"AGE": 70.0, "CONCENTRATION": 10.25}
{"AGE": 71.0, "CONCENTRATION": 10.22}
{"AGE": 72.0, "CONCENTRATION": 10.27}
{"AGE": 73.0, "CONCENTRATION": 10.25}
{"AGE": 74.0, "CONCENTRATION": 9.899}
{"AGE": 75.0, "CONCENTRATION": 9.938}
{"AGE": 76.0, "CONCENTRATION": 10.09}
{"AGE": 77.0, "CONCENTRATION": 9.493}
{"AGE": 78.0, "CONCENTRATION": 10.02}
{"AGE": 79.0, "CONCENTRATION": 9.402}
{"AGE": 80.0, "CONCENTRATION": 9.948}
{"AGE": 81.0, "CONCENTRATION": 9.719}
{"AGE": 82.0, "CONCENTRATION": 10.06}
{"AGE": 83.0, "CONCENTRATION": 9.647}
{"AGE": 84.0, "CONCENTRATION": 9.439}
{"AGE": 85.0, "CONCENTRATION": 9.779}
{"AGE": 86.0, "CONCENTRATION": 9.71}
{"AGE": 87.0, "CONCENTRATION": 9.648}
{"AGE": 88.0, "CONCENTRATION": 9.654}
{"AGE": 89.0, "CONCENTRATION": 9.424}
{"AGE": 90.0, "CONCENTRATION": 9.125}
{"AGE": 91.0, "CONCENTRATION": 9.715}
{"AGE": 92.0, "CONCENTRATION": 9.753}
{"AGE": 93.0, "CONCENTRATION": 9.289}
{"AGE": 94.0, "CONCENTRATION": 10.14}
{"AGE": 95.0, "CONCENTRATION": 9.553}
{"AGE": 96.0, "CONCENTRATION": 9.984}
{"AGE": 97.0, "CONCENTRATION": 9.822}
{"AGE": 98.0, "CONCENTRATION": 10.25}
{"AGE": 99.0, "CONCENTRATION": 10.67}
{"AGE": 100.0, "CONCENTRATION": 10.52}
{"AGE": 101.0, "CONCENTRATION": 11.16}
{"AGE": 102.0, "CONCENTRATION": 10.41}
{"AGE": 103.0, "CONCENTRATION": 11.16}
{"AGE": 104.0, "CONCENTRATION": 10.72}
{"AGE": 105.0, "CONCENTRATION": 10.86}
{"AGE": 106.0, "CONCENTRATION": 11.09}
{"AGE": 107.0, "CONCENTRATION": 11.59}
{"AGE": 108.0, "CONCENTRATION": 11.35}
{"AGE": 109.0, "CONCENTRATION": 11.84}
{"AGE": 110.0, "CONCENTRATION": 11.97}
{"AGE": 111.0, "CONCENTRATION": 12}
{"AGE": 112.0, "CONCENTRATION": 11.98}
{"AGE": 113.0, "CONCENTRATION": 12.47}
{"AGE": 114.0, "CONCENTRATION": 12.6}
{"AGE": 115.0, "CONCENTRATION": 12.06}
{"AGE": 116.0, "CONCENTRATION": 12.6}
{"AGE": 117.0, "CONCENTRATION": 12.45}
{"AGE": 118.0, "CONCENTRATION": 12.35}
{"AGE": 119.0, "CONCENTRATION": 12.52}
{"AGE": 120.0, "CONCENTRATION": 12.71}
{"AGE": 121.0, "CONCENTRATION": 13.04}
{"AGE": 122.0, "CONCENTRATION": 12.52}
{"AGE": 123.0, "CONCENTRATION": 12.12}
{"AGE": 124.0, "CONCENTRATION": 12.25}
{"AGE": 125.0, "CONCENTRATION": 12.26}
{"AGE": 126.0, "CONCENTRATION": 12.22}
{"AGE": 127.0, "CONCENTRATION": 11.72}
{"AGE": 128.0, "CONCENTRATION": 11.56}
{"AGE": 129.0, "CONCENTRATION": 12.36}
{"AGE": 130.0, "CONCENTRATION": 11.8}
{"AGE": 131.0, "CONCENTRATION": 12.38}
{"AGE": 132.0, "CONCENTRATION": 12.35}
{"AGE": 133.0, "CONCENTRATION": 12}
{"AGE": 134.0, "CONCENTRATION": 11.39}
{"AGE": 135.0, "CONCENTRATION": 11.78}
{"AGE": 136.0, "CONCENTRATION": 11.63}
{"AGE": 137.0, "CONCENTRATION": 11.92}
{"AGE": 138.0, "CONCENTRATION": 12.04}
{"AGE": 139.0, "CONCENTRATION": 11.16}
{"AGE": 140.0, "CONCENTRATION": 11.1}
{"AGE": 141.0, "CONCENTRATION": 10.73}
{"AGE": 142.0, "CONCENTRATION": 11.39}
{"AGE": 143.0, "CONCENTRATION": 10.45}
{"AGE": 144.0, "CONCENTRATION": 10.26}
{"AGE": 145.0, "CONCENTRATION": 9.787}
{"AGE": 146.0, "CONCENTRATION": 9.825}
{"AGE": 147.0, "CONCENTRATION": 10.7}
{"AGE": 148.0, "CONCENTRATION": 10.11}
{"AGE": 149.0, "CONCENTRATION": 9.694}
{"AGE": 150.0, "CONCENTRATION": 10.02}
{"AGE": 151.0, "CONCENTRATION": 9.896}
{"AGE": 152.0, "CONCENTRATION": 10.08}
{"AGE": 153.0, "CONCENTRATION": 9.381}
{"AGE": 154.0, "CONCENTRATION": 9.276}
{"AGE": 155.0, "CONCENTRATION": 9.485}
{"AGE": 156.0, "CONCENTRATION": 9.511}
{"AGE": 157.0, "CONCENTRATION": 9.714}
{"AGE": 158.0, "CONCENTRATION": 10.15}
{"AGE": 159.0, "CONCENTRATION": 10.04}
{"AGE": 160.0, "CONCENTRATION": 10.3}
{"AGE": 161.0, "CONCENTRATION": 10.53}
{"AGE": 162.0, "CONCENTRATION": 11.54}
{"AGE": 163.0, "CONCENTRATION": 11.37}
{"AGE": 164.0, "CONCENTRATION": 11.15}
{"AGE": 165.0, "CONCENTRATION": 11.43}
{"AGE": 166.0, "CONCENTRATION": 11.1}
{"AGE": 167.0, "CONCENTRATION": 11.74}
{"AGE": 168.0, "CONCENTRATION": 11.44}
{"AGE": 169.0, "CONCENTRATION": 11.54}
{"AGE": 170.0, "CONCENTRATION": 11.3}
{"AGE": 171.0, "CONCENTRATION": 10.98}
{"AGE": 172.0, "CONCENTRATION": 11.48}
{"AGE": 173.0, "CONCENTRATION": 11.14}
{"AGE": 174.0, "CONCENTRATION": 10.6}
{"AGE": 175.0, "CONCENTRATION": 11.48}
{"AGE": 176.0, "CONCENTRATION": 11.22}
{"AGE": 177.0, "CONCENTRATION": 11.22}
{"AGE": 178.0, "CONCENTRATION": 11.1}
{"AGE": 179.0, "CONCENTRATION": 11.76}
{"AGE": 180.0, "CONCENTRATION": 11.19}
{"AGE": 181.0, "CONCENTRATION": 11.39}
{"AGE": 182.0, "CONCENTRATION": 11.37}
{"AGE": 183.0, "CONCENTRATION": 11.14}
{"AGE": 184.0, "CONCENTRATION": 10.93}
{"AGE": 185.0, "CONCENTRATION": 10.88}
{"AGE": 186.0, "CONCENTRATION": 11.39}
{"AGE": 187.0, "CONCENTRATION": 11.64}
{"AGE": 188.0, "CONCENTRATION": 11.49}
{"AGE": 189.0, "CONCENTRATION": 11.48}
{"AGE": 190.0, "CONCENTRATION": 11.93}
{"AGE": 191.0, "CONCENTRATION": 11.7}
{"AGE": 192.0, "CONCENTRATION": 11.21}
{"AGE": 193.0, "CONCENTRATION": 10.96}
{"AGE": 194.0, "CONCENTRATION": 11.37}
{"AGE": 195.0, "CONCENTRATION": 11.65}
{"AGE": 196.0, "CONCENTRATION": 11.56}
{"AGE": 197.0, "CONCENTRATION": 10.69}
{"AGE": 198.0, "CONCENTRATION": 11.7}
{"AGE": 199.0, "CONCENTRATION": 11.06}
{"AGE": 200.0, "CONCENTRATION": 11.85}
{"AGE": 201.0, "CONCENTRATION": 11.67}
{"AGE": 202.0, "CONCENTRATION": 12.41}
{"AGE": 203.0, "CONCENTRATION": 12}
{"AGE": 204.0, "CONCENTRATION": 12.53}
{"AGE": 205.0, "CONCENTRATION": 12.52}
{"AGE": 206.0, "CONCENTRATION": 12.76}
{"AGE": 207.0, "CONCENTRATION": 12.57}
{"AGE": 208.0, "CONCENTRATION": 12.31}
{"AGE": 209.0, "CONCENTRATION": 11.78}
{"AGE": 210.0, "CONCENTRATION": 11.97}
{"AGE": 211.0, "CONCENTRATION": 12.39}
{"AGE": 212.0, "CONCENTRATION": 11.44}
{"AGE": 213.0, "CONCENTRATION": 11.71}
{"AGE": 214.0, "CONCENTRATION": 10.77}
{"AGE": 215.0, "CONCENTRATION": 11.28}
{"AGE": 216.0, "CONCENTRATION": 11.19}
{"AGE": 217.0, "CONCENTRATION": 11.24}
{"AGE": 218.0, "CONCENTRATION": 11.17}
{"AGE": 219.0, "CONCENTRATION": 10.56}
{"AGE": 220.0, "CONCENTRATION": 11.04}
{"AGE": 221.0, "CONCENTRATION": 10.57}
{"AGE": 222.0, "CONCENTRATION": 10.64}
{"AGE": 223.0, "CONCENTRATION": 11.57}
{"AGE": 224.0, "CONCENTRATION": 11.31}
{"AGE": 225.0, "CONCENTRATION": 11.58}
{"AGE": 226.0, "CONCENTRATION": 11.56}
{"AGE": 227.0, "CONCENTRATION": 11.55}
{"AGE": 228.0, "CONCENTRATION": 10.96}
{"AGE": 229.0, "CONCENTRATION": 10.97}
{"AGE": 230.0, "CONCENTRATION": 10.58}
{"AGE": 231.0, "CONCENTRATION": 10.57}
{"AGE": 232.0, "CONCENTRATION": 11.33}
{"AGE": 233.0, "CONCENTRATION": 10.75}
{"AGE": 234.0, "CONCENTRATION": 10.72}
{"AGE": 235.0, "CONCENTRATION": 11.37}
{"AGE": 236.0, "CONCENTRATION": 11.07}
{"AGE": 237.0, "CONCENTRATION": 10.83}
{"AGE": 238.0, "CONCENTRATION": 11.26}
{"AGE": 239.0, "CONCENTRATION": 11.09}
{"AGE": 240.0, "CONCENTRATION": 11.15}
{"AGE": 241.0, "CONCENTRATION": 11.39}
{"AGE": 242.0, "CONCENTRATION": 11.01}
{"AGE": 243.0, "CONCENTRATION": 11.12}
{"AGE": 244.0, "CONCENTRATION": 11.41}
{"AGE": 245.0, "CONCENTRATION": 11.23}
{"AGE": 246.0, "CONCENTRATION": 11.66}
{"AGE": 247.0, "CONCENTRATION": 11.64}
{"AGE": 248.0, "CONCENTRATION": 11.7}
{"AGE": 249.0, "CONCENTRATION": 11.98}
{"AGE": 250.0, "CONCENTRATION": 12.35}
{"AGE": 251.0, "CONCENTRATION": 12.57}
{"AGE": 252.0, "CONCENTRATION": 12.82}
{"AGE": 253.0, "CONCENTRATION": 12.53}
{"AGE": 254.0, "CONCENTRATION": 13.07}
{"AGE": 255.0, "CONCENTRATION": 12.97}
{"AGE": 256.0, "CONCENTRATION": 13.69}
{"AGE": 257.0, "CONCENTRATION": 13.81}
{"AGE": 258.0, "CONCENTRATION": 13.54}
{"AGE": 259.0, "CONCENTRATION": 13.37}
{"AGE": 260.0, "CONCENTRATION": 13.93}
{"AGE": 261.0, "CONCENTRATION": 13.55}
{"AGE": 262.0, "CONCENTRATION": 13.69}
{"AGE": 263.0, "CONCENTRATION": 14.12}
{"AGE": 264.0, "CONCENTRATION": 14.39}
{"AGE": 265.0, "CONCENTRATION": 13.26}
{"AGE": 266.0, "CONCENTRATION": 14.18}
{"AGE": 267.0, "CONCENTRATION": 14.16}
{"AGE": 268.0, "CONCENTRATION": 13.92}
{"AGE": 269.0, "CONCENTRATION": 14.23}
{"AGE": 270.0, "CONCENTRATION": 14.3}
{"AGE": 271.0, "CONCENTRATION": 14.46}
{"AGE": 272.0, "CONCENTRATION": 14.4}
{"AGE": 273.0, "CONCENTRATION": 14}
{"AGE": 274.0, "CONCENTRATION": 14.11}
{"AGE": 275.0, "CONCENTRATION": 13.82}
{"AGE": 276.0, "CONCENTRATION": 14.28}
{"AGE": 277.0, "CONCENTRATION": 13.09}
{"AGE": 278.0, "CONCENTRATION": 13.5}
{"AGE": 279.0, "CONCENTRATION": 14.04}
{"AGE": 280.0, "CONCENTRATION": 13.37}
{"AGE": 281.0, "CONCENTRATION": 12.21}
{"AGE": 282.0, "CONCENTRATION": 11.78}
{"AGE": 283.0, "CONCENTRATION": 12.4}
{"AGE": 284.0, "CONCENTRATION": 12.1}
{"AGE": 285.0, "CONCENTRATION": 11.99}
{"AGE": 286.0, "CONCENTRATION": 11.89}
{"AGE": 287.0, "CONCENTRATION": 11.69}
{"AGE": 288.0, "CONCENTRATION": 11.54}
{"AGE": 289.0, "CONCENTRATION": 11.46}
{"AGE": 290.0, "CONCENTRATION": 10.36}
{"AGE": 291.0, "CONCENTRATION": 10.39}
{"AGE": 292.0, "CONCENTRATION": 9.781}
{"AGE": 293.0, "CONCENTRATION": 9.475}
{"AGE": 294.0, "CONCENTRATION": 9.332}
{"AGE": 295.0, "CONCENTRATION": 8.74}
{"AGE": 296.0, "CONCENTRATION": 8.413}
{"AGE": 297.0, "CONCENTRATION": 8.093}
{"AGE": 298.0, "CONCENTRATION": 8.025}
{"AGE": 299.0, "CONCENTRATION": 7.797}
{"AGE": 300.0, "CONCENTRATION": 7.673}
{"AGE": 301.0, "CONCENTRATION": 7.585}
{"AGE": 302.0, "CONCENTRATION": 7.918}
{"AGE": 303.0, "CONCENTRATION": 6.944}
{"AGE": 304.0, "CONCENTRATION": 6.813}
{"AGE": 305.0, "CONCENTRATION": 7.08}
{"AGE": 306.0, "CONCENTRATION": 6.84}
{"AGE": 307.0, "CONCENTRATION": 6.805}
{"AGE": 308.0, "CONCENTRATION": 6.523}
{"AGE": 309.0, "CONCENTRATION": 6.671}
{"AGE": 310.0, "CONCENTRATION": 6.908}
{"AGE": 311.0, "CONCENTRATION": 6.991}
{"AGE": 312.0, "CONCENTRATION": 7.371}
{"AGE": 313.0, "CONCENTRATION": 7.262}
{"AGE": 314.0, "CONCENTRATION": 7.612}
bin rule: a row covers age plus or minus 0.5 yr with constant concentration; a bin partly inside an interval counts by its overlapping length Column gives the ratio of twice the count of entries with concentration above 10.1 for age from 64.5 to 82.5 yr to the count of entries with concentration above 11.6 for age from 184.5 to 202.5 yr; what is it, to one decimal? 2.0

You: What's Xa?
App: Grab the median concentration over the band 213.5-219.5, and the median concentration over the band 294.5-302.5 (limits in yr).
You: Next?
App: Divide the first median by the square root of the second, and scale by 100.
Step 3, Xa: 396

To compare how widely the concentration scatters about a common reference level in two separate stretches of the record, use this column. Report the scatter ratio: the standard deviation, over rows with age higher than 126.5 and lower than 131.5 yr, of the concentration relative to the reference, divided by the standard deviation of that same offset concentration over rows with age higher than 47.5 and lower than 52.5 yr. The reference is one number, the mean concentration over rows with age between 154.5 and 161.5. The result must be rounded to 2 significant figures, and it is 2.4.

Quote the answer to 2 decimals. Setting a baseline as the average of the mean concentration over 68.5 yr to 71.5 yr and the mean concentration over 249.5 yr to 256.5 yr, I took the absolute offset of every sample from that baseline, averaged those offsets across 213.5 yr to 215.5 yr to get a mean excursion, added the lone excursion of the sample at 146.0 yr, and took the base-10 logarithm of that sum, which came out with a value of 0.40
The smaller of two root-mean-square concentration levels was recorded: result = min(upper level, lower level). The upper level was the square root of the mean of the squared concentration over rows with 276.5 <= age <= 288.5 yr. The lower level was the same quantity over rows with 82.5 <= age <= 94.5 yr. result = 9.6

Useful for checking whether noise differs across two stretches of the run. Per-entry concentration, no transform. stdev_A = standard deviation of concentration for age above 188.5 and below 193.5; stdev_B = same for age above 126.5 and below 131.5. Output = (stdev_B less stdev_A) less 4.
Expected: -4.00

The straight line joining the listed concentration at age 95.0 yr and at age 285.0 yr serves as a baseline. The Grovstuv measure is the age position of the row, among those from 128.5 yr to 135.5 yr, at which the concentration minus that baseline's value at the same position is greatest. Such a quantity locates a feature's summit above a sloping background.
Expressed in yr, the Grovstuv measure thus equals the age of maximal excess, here 129.0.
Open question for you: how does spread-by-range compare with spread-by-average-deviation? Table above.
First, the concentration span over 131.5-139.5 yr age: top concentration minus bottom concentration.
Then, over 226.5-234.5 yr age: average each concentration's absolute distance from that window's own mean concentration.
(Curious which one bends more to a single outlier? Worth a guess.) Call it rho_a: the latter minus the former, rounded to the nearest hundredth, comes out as -0.92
